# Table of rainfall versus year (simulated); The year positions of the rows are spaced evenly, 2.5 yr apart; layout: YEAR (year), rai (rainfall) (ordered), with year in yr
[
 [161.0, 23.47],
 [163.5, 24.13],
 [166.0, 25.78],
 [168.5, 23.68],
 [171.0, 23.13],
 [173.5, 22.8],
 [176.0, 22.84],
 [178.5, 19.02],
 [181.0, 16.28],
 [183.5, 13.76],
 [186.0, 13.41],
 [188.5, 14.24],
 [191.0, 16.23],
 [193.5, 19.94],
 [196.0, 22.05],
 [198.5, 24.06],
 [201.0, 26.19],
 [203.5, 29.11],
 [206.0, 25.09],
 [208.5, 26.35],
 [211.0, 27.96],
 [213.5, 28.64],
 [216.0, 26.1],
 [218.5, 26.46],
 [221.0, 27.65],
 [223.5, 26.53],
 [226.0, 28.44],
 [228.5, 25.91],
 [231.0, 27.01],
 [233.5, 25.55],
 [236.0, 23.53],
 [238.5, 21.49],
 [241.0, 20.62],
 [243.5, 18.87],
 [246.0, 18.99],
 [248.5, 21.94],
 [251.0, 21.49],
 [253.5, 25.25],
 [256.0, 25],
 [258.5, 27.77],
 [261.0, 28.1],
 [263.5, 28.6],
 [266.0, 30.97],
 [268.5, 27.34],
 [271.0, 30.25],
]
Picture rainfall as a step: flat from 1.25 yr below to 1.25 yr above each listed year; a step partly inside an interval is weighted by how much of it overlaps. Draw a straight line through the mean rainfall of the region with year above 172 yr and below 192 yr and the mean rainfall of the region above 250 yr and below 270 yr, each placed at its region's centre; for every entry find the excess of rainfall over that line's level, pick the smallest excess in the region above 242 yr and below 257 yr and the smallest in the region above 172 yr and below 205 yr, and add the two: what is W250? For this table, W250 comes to -11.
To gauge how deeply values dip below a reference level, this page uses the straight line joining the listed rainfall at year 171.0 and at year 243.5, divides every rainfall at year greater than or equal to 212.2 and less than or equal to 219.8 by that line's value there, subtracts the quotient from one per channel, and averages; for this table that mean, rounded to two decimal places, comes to -0.32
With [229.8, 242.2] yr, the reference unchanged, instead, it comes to -0.22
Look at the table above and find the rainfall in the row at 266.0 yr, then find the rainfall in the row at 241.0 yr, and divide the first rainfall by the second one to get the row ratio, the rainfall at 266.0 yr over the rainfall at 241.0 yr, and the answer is 1.5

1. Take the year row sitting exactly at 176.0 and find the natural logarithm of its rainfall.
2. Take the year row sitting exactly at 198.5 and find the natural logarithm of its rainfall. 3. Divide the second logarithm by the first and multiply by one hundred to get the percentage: 102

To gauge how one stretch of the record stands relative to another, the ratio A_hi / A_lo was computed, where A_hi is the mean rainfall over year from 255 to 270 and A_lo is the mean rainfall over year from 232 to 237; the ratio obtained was 1.14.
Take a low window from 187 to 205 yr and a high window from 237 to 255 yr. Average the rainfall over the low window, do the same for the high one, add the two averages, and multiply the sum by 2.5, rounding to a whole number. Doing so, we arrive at 107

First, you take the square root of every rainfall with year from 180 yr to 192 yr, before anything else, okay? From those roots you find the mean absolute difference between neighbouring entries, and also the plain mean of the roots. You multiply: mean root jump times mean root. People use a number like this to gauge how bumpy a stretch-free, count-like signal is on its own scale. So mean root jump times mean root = 0.71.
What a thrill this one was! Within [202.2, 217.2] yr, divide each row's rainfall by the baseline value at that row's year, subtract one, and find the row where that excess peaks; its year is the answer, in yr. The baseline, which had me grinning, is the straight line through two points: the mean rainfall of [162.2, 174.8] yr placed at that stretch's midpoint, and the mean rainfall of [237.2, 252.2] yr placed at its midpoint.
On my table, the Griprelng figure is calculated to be 213.5 yr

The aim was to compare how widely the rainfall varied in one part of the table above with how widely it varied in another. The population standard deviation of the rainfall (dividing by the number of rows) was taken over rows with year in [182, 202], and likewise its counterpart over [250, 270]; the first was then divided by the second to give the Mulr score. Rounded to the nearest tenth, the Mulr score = 1.8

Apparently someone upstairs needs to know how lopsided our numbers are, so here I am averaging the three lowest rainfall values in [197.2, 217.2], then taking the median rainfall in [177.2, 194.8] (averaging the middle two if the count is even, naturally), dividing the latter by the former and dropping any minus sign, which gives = 0.65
